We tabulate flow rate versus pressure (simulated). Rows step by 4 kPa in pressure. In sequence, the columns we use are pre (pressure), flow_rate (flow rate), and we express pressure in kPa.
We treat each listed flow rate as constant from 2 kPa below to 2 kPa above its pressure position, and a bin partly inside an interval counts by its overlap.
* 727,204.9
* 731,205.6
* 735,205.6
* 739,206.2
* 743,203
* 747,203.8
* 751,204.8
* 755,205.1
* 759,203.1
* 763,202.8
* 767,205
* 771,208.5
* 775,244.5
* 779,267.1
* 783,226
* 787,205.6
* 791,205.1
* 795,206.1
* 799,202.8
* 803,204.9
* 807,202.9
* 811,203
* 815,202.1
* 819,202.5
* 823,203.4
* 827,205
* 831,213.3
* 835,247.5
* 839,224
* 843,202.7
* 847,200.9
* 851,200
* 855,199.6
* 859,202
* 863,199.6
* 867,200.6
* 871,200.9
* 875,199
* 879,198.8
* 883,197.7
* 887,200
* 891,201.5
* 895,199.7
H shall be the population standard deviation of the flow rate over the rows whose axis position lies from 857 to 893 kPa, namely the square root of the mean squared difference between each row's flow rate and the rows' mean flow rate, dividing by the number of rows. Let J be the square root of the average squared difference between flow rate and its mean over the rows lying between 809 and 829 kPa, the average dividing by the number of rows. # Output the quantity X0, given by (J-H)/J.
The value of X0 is -0.3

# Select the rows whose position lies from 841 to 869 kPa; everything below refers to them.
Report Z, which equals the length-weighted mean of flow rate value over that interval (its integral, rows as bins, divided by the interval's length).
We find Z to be 201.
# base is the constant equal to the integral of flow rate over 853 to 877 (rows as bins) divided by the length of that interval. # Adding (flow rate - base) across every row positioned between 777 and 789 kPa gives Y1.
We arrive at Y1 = 98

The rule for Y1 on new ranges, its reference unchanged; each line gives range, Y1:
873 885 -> -5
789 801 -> 13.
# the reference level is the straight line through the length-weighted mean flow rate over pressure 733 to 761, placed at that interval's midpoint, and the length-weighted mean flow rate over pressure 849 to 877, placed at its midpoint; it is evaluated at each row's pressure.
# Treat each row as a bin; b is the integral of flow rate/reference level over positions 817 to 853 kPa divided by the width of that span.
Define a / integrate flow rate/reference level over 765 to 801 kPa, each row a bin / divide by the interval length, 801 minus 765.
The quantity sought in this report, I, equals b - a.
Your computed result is -0.029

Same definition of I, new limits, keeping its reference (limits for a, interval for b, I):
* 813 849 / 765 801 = 0.029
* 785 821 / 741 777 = 0.017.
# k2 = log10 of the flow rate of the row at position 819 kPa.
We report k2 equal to 2.31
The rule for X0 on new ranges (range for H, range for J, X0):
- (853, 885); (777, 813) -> 0.9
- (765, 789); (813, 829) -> -19.7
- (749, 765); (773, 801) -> 1.0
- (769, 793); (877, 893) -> -15.3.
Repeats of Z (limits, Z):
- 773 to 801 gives 222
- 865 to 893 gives 200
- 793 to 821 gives 203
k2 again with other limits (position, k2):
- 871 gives 2.30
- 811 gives 2.31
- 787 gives 2.31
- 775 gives 2.39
